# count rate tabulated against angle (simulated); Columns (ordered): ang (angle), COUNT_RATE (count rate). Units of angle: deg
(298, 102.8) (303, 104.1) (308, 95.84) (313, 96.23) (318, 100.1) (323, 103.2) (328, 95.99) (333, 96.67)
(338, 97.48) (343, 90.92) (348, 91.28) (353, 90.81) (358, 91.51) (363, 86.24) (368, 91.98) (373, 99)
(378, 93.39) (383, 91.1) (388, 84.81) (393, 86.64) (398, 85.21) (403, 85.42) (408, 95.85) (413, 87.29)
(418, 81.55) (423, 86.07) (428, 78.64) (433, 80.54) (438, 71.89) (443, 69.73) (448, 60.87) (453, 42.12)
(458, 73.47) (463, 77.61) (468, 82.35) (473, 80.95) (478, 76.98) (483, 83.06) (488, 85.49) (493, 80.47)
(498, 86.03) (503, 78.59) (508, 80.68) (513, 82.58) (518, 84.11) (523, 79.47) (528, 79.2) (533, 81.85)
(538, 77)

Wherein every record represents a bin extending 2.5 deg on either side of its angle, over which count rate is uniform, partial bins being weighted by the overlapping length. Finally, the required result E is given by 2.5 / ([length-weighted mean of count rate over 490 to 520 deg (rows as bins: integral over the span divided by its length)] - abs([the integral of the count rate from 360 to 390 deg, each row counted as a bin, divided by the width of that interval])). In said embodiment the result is -0.3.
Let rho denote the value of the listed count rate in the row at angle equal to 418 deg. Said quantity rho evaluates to 81.55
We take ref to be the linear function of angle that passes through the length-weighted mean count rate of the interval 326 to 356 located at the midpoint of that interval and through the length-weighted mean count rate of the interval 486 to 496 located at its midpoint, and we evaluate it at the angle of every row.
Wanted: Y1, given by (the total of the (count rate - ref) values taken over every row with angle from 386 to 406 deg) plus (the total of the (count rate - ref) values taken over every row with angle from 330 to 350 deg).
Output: -16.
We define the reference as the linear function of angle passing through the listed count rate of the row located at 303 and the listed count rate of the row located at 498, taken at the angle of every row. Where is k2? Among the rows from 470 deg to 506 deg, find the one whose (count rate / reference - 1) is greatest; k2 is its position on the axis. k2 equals 498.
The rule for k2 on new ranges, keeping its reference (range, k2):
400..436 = 408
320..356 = 323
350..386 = 373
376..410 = 408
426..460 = 433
